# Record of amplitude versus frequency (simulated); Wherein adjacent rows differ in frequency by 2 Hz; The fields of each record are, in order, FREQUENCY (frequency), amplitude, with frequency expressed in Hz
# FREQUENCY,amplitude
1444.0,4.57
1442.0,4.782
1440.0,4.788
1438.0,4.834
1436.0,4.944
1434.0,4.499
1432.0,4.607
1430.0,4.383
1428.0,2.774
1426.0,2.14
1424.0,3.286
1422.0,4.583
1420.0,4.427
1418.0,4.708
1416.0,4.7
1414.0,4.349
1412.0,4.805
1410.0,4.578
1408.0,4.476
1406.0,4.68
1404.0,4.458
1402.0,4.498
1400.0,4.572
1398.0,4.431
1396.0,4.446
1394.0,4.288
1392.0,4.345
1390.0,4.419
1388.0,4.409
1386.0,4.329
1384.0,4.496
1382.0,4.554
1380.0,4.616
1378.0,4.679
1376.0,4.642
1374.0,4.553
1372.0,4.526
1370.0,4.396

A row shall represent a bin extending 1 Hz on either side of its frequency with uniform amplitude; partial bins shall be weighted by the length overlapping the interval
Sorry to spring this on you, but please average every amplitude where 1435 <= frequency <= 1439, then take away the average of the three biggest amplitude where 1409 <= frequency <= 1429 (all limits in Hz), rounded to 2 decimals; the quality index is 0.15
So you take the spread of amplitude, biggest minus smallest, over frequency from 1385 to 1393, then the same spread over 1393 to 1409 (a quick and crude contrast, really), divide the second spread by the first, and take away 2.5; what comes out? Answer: 1.9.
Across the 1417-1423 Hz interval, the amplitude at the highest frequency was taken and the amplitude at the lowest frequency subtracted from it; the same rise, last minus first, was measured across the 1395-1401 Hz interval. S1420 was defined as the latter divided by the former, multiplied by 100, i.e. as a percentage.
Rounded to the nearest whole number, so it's -101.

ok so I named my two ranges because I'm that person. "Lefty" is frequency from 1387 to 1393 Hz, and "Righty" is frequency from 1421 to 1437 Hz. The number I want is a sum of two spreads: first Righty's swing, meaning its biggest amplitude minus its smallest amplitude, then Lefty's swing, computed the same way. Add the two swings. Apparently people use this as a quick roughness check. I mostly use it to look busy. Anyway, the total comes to 2.9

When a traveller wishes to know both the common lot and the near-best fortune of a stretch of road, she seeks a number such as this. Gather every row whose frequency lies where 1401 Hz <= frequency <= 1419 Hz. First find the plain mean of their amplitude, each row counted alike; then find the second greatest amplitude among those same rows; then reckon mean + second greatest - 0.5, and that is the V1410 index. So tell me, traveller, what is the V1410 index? 8.8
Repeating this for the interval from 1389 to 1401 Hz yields 8.4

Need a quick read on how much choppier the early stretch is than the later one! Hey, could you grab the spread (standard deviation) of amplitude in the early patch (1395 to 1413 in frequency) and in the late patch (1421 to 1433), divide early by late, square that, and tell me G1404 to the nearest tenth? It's 0.0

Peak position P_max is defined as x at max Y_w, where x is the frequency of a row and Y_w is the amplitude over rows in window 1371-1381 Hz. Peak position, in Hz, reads 1378.0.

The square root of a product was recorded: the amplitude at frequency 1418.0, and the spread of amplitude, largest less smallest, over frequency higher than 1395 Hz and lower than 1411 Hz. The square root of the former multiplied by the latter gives 1.1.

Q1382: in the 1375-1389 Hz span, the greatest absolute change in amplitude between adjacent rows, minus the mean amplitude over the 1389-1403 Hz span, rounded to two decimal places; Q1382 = -4.26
